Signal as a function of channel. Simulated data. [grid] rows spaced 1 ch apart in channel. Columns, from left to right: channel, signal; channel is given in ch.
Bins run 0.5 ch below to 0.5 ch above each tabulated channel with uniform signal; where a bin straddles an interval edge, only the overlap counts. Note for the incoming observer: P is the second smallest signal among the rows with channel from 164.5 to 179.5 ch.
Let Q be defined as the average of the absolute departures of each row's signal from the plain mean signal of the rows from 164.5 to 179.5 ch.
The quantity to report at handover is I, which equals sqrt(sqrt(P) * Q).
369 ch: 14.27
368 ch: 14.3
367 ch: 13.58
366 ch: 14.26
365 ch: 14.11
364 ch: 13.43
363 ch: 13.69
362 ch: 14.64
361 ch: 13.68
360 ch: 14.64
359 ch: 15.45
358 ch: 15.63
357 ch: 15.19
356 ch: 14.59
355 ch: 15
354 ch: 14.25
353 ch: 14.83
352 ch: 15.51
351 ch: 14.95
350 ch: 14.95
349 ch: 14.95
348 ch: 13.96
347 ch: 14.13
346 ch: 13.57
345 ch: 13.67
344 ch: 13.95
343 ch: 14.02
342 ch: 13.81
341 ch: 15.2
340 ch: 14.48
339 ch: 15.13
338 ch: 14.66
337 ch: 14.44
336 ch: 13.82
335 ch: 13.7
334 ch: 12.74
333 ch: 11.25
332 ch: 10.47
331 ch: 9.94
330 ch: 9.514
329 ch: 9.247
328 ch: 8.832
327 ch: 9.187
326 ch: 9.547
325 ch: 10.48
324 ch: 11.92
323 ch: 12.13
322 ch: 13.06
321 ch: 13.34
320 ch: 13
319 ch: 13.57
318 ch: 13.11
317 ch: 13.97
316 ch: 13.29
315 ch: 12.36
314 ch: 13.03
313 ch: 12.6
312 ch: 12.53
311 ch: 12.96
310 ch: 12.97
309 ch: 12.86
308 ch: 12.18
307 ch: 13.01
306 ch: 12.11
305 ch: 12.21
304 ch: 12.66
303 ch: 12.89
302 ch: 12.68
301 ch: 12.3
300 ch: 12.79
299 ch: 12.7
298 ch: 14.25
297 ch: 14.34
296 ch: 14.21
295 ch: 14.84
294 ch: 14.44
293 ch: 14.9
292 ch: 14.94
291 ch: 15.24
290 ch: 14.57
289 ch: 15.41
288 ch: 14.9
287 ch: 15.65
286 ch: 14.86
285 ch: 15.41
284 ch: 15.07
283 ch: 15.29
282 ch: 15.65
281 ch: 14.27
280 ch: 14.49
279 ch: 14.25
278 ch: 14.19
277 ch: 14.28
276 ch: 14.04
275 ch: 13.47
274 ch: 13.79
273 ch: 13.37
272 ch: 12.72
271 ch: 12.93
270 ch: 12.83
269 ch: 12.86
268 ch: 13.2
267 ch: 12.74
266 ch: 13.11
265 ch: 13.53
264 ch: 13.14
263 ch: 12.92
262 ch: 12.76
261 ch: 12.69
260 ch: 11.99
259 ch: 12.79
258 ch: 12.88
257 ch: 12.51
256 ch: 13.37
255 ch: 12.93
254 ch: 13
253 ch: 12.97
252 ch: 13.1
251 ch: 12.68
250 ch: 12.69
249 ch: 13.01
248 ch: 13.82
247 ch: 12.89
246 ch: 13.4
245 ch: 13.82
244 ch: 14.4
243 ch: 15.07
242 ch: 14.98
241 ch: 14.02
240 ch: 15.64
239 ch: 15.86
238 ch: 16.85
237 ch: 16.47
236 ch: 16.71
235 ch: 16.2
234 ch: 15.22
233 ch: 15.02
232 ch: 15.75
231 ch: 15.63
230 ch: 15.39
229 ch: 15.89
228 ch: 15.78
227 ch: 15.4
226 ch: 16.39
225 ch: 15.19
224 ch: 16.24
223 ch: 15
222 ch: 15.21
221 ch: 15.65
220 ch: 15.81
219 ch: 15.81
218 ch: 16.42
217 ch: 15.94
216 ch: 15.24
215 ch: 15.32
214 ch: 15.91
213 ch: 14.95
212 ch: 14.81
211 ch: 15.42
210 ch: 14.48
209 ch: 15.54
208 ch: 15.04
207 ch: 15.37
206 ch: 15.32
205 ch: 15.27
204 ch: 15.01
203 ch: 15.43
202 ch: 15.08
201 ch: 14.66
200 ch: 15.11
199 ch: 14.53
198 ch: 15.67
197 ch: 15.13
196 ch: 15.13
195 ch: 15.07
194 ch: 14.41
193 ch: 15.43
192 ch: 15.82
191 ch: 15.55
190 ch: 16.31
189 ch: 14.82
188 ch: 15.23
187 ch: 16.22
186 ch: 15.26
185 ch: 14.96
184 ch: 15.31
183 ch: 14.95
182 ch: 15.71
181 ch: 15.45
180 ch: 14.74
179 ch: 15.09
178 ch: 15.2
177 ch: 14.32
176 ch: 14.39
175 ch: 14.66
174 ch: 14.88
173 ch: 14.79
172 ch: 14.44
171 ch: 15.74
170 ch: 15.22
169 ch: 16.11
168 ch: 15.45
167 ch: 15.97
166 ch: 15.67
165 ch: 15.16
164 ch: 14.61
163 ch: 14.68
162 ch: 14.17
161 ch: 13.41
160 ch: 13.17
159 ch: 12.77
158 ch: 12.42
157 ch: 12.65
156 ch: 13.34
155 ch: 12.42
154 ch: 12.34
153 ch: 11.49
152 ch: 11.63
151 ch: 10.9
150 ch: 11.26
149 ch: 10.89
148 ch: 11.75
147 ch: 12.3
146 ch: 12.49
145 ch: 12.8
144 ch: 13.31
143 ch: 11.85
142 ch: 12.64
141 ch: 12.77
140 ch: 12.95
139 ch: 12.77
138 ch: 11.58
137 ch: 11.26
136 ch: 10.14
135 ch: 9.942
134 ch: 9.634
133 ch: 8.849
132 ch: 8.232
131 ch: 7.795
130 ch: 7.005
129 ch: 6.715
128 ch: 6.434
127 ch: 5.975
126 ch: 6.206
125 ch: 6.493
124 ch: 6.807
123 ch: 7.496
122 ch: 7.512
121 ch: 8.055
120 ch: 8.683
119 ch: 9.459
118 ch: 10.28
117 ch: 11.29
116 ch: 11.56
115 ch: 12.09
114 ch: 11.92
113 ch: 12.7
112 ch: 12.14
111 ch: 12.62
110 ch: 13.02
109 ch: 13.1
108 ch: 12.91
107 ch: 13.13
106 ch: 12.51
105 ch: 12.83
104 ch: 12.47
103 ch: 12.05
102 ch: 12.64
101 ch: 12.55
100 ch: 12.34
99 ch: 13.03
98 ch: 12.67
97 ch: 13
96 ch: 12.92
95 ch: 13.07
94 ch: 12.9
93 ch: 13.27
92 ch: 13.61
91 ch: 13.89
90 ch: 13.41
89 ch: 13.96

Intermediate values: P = 14.39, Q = 0.45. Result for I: 1.3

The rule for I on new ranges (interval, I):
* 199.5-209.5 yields 0.9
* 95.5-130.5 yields 2.4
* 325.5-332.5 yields 1.1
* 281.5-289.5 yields 1.0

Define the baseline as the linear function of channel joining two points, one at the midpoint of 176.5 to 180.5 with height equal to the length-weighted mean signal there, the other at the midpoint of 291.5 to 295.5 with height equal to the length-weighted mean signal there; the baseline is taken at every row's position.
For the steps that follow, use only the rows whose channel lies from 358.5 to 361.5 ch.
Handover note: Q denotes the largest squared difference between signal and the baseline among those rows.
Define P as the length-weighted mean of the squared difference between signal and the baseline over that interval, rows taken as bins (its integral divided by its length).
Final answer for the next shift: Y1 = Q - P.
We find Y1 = 0.6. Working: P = 0.5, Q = 1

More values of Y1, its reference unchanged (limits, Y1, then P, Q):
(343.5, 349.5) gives 0.7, 0.7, 1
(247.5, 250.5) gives 1.6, 2.9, 4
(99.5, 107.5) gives 2.6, 5.4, 8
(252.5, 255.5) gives 0.1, 3.4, 3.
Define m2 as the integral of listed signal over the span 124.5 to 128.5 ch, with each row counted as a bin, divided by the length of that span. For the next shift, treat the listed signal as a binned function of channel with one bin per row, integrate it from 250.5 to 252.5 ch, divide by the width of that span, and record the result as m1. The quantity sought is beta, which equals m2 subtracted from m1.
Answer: 7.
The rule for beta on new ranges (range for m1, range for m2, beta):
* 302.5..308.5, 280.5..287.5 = -3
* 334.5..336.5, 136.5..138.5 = 2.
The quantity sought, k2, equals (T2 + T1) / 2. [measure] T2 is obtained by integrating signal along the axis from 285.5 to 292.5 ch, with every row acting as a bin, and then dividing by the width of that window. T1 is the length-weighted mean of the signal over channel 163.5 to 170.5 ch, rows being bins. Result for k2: 15.3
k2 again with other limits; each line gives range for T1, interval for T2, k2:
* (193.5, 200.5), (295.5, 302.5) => 14.2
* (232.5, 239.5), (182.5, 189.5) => 15.6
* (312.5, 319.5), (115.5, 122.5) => 11.3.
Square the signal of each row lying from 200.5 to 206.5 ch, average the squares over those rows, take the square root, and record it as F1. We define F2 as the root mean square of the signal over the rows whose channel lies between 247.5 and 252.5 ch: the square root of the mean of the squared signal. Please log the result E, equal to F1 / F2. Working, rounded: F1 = 15.1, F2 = 13.1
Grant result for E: 1.2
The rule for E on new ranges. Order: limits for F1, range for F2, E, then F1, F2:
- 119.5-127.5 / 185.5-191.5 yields 0.5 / 7.2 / 15.6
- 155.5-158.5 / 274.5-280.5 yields 0.9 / 12.8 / 14.1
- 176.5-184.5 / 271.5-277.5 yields 1.1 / 15.1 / 13.6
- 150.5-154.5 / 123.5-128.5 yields 1.8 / 11.6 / 6.4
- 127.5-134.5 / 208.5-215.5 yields 0.5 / 7.9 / 15.2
